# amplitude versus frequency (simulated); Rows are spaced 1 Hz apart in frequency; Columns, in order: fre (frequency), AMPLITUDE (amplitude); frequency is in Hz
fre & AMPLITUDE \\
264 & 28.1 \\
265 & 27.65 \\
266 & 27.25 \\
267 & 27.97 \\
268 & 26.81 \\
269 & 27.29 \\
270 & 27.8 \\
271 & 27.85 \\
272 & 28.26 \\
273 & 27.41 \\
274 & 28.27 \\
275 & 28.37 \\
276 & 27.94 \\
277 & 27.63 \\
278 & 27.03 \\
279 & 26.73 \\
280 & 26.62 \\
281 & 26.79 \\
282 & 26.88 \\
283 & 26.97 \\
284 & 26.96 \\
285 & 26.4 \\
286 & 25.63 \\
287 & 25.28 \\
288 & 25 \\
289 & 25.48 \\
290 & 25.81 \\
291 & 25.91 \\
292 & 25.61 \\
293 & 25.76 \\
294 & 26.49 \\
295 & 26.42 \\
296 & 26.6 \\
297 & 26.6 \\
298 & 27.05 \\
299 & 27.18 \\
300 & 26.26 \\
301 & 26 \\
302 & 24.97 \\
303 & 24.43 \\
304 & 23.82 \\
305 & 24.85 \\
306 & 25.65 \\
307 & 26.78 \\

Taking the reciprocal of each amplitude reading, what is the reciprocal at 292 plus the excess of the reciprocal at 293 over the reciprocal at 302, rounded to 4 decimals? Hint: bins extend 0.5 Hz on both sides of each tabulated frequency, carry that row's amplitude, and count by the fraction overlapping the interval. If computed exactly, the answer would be 0.0378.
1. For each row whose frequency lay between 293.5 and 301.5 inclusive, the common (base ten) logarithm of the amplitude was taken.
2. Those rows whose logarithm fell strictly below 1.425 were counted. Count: 6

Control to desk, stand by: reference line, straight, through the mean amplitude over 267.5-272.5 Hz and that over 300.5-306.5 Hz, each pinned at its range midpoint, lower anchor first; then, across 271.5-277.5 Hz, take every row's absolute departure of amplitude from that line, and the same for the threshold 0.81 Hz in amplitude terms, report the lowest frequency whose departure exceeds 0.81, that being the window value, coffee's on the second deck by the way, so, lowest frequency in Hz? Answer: 272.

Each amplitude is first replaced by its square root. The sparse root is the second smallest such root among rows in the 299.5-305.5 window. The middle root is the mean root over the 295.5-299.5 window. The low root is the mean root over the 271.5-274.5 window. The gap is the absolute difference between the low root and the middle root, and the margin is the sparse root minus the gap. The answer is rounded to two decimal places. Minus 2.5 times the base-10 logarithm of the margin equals -1.71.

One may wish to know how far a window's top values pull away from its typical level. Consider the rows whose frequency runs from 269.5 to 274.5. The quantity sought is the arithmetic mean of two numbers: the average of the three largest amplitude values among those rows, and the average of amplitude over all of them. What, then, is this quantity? 28.0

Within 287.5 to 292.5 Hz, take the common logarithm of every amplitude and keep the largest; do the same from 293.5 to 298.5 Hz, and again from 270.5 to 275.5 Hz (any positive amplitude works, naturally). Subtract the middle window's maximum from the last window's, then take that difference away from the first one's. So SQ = 1.39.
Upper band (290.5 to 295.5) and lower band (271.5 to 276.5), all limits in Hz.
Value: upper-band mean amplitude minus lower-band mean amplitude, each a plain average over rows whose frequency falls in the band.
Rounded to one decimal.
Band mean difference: -2.0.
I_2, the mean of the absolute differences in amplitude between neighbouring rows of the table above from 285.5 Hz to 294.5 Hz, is 0.34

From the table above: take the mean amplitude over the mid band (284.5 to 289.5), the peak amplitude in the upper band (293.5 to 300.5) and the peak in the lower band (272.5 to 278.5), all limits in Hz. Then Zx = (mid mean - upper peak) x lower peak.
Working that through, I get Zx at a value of -46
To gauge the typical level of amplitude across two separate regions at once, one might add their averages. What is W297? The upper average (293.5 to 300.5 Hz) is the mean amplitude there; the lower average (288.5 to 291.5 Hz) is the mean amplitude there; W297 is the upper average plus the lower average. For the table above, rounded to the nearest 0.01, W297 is 52.39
